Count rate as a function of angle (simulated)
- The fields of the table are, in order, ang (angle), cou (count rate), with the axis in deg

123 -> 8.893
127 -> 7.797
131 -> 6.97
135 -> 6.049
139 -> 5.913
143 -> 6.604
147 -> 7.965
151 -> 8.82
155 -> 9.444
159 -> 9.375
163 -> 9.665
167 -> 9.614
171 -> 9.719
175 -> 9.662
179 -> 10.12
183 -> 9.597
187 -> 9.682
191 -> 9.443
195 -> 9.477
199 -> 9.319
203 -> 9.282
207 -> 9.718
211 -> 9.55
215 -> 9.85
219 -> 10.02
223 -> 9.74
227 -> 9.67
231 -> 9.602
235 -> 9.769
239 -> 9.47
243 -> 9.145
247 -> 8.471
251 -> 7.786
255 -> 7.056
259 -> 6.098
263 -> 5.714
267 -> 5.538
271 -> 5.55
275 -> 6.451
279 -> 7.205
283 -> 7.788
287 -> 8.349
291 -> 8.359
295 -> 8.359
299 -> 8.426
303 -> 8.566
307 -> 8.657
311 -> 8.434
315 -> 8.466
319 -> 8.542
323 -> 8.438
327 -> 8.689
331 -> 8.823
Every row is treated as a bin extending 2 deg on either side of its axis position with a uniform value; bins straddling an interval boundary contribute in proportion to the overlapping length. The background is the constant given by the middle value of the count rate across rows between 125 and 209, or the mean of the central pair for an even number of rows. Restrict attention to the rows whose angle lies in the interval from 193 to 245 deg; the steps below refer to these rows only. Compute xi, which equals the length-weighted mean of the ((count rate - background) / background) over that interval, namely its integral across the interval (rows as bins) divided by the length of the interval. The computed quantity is 0.02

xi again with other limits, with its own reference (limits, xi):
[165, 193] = 0.03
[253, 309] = -0.23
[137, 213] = -0.04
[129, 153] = -0.25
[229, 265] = -0.14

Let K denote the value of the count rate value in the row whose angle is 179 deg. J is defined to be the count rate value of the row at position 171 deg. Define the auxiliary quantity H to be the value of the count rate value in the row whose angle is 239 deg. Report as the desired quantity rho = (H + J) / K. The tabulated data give 1.90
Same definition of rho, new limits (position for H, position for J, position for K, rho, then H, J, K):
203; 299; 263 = 3.10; 9.282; 8.426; 5.714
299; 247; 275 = 2.62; 8.426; 8.471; 6.451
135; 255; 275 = 2.03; 6.049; 7.056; 6.451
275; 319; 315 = 1.77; 6.451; 8.542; 8.466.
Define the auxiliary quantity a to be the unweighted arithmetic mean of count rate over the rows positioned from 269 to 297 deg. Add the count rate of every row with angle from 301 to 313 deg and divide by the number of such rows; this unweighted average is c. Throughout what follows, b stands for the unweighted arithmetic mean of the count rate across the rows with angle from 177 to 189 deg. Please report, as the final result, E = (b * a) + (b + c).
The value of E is 91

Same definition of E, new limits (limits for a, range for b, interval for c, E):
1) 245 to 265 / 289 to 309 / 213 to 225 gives 78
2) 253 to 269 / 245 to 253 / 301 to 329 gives 66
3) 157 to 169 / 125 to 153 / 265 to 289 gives 82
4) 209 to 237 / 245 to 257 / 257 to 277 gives 89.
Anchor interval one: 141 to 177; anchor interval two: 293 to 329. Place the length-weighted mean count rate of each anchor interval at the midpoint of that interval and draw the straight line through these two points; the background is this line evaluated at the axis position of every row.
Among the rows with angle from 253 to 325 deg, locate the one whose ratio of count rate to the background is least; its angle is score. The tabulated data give 267 deg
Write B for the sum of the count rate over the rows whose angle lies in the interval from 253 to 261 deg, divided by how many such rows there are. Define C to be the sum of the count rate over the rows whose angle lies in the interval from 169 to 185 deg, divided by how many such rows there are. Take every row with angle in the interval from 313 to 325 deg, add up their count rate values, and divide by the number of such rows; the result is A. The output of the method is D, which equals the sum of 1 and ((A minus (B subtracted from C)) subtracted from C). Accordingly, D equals 5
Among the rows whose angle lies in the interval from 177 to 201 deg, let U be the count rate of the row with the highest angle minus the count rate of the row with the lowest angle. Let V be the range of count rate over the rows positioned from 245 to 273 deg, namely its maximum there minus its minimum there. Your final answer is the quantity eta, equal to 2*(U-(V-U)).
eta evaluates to -9.1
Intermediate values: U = -0.8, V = 2.9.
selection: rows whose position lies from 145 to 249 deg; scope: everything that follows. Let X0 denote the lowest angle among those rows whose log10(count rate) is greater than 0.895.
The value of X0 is 147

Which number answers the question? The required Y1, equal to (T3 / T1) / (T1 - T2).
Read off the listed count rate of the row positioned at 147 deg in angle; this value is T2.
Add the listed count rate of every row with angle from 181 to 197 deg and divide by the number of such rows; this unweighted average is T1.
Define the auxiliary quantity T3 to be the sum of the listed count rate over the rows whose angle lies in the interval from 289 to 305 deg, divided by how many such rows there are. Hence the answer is 0.6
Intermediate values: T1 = 9.55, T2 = 7.965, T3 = 8.4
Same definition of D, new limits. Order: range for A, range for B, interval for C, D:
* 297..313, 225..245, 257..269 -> -5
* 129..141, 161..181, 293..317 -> 2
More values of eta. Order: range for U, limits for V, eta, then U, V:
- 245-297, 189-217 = -1.6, -0.1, 0.6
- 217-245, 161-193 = -4.9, -0.9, 0.7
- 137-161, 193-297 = 4.9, 3.5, 4.5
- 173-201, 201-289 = -10.3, -0.3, 4.5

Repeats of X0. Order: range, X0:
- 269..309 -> 287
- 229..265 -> 231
